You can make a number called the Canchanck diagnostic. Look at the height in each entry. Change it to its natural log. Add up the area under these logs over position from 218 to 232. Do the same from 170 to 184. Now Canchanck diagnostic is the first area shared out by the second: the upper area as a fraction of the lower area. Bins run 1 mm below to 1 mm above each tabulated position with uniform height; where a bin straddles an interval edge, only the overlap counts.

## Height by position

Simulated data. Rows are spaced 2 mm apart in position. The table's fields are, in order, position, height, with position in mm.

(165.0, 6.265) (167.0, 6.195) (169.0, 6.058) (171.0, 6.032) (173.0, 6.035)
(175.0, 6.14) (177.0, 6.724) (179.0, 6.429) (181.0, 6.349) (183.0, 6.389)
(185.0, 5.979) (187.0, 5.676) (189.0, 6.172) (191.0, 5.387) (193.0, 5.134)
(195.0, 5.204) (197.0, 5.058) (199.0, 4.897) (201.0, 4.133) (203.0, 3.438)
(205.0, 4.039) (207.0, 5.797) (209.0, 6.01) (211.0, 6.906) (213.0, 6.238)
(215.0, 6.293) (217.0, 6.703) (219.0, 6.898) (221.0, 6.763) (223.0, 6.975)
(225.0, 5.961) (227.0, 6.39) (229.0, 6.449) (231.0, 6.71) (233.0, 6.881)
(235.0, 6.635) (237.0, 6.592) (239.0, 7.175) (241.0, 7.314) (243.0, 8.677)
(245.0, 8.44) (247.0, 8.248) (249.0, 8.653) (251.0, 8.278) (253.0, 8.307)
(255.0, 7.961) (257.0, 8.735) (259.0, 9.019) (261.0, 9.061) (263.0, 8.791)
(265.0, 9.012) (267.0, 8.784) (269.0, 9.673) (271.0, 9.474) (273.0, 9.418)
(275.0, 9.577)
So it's 1.02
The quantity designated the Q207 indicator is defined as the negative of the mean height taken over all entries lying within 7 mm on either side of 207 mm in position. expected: -5.2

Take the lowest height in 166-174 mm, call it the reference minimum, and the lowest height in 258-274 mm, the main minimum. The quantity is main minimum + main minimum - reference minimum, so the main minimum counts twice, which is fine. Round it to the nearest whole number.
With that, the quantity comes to 12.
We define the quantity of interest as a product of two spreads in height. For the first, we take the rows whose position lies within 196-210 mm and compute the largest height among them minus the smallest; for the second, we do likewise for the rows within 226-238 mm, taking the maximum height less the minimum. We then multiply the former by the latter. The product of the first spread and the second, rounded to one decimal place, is 1.3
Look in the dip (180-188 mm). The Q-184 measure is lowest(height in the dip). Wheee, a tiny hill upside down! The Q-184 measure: 5.676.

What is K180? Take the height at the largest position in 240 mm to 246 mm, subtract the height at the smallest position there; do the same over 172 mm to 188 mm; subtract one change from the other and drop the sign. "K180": 1.5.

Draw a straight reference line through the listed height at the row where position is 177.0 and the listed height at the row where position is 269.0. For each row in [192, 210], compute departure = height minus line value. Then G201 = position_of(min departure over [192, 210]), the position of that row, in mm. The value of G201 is 203.0 mm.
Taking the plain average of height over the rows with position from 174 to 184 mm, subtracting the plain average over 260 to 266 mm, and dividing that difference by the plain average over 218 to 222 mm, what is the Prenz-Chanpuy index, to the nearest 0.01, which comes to -0.37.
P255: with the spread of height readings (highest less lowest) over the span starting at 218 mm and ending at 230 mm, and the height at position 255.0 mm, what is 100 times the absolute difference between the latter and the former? 695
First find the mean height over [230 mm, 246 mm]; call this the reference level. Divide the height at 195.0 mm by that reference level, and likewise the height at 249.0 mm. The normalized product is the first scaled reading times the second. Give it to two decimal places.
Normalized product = 0.84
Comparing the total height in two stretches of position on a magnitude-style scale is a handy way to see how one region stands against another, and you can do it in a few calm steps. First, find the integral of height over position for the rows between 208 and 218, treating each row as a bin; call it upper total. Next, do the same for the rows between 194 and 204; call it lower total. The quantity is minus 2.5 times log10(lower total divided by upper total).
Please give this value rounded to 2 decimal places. 0.38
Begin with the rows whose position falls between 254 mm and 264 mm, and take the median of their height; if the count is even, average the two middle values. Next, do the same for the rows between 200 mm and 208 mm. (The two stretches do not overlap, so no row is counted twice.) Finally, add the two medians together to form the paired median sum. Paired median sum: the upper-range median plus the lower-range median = 12.9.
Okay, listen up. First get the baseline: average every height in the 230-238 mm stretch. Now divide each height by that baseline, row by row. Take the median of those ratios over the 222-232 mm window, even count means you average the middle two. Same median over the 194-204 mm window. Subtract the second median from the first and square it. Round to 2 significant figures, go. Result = 0.054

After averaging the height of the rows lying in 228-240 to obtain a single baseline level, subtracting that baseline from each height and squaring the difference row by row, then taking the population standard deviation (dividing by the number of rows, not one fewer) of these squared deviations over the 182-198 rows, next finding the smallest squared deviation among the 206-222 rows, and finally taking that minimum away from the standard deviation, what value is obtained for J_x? 1.0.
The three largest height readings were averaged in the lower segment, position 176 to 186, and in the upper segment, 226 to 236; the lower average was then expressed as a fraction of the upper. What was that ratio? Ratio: 0.97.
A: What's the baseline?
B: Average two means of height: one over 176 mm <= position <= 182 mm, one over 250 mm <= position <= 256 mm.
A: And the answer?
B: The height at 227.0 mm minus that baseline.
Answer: -0.95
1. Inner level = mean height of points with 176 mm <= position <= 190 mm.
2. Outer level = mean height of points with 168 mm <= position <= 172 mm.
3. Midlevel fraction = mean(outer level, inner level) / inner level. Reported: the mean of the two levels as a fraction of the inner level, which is 0.98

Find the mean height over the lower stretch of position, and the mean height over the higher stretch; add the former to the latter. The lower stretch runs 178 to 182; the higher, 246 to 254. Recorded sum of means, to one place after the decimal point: 14.8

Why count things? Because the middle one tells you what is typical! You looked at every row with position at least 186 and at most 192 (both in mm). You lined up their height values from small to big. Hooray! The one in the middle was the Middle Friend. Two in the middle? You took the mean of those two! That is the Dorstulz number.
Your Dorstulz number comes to 5.7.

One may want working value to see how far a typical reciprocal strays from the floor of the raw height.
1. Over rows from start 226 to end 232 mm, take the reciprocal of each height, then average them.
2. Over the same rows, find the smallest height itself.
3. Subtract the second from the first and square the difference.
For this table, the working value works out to 39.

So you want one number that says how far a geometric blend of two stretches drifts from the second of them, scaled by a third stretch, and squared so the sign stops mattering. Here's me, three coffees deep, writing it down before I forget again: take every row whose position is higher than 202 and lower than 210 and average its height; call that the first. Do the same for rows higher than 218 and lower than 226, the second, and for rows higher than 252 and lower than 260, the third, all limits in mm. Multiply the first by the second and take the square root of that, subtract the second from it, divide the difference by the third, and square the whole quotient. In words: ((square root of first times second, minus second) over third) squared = 0.013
